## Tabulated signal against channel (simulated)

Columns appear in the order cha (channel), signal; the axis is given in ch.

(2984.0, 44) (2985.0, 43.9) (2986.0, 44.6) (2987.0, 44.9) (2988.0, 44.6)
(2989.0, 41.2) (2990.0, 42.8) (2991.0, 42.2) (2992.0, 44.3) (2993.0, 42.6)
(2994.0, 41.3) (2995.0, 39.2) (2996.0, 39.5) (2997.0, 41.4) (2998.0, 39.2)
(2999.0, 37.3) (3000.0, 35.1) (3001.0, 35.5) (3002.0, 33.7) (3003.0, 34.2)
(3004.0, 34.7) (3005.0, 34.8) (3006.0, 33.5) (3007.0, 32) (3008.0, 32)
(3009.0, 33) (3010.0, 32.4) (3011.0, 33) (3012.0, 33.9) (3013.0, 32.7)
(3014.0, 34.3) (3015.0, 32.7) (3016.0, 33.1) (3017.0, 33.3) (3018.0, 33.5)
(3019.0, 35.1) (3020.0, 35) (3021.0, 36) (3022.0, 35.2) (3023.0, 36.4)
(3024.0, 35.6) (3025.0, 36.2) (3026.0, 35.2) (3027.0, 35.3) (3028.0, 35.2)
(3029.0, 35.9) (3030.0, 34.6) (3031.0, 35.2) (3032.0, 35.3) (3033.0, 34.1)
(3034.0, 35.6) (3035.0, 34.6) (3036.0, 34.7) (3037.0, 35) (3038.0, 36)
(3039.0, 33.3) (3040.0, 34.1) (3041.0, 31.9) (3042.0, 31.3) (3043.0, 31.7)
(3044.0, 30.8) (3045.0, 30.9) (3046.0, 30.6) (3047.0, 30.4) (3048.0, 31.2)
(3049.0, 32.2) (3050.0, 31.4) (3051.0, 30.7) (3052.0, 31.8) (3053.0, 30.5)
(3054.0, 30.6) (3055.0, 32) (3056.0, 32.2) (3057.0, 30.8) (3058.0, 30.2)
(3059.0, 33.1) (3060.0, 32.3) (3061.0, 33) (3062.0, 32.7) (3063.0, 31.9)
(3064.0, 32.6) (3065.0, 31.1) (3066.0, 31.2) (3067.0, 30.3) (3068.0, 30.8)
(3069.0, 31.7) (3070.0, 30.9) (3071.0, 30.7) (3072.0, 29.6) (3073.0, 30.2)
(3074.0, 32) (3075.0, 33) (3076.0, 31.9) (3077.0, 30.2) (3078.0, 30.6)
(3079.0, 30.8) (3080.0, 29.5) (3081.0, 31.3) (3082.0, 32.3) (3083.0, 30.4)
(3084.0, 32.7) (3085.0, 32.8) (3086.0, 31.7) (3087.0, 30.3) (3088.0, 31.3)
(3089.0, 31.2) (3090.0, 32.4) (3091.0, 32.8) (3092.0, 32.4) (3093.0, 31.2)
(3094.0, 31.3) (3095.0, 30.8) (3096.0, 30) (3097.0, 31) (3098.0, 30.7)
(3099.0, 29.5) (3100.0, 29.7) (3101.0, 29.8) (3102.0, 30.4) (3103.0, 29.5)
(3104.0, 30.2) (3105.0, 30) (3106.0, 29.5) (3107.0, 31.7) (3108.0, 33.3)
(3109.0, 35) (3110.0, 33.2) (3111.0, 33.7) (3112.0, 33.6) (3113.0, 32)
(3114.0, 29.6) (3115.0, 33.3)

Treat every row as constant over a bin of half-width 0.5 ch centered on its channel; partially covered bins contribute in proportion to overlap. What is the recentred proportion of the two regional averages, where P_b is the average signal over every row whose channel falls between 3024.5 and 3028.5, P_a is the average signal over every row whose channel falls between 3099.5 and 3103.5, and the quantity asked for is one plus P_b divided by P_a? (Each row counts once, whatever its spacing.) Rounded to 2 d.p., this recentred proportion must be 2.19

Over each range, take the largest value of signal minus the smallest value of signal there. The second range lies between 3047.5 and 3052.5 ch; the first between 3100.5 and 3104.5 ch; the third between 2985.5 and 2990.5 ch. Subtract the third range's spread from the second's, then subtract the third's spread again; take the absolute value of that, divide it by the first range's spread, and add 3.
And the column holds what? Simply 9.6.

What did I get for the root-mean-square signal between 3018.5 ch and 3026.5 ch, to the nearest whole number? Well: 36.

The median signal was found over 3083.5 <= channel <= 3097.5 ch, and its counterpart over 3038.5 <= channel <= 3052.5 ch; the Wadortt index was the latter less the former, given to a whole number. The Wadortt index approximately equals 0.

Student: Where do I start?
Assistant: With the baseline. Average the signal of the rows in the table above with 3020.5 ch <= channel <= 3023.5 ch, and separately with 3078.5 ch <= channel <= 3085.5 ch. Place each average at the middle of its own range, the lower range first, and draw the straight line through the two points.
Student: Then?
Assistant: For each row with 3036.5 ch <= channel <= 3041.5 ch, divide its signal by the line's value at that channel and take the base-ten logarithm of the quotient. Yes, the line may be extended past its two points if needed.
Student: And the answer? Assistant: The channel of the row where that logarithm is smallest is 3041.0 ch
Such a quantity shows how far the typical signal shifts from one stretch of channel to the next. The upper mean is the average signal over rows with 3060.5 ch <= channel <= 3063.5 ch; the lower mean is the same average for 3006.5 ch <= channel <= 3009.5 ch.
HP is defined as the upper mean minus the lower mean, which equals 0.2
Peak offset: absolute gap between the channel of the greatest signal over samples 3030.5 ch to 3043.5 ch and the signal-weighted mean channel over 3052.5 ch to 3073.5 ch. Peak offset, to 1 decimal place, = 24.9 ch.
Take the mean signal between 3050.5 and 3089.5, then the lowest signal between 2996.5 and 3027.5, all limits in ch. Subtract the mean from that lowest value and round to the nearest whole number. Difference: 1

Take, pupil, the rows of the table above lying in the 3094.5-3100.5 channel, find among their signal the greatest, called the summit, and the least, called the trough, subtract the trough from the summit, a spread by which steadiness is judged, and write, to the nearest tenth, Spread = 1.5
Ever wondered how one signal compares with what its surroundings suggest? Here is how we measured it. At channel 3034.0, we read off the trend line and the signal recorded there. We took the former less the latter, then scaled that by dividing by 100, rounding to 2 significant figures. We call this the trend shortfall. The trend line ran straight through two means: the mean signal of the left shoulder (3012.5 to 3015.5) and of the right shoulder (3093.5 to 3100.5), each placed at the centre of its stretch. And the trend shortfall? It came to -0.030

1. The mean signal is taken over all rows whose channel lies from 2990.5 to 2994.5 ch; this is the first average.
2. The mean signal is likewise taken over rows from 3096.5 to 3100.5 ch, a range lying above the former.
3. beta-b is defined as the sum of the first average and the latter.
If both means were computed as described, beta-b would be 73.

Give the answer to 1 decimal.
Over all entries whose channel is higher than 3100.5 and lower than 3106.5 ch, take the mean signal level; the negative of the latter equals -29.9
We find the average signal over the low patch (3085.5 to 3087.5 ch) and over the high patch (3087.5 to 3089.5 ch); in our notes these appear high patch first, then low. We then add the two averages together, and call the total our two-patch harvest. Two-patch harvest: 62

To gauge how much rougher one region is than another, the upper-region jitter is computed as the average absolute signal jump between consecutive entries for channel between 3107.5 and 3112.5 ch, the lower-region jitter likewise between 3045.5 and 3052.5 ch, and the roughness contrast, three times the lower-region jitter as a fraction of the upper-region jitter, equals 2.24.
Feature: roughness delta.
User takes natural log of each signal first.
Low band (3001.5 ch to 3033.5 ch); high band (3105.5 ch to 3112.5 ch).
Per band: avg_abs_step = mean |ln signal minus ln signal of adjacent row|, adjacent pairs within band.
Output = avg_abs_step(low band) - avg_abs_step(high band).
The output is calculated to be -0.018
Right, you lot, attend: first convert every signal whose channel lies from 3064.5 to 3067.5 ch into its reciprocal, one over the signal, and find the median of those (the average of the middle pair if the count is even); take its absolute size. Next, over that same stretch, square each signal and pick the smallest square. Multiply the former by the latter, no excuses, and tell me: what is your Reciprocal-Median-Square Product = 30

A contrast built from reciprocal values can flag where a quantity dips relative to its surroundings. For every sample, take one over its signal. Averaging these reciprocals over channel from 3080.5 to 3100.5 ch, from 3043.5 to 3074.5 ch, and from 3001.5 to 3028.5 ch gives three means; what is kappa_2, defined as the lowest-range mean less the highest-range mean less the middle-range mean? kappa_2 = -0.035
